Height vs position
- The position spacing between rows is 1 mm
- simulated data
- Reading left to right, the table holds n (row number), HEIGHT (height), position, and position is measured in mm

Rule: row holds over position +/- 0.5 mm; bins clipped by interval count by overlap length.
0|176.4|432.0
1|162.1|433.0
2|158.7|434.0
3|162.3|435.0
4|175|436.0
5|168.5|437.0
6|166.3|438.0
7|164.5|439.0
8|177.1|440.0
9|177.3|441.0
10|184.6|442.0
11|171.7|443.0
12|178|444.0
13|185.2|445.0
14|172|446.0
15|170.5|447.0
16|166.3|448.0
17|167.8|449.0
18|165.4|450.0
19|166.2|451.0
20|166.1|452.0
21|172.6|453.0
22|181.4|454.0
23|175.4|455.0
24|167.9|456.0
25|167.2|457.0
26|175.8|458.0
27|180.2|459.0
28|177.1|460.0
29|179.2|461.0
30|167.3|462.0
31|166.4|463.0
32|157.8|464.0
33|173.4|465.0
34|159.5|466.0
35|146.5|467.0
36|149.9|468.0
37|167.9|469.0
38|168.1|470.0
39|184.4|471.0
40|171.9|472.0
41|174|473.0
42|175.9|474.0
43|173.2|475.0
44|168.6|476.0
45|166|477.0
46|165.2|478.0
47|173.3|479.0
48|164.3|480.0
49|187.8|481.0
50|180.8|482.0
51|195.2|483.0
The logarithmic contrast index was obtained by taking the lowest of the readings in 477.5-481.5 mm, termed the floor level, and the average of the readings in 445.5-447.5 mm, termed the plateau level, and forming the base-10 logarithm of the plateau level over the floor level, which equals 0.018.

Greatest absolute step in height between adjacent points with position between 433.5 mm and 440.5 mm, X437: 12.7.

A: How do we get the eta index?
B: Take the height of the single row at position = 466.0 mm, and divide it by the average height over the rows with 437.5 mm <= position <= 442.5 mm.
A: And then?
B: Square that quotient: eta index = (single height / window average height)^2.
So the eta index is 0.84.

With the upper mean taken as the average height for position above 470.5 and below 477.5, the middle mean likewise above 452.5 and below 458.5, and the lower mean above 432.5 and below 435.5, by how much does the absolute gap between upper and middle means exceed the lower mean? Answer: -161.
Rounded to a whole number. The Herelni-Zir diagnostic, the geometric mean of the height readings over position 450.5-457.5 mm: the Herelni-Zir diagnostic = 171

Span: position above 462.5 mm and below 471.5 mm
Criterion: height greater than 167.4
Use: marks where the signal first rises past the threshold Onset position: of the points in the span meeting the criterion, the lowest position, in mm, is 465.0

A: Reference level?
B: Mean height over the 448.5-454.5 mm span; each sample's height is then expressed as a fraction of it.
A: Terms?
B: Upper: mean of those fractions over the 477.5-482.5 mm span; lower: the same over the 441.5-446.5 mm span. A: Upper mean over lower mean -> 0.98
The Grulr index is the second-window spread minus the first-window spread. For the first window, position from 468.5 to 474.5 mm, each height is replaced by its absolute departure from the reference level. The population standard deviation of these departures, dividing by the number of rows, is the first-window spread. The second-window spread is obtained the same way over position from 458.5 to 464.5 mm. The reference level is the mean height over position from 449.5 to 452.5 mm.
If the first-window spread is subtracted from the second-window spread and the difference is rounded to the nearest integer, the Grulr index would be 0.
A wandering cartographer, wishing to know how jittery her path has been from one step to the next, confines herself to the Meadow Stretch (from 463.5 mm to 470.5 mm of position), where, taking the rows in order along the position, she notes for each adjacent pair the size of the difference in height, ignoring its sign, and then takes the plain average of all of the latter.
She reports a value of 10.7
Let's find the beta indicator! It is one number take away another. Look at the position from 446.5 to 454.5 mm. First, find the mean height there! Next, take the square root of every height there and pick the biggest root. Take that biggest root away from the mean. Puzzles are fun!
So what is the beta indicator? 156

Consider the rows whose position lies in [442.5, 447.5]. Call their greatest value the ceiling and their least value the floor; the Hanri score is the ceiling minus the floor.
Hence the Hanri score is 15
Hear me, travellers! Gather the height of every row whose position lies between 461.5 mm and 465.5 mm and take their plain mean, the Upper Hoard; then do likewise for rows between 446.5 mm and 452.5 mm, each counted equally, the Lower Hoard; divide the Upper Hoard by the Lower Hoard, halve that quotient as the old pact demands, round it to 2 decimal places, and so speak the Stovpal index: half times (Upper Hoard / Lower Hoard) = 0.50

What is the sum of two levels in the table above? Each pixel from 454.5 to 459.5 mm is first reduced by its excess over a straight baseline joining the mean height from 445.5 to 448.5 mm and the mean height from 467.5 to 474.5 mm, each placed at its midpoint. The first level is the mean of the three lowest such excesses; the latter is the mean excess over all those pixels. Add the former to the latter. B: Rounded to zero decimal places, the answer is 4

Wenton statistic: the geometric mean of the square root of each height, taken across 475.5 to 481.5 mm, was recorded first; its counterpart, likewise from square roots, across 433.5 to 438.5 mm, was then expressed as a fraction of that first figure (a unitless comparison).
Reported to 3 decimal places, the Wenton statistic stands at 0.986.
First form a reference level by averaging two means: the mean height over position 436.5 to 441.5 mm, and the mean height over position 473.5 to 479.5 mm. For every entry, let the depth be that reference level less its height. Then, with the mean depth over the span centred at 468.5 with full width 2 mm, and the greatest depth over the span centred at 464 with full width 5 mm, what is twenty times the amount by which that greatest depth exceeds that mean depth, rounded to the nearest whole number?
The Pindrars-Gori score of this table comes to 22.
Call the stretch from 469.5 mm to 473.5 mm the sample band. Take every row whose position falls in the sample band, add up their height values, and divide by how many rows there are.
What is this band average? 175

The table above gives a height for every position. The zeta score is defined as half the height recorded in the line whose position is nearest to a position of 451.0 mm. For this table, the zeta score 83.1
